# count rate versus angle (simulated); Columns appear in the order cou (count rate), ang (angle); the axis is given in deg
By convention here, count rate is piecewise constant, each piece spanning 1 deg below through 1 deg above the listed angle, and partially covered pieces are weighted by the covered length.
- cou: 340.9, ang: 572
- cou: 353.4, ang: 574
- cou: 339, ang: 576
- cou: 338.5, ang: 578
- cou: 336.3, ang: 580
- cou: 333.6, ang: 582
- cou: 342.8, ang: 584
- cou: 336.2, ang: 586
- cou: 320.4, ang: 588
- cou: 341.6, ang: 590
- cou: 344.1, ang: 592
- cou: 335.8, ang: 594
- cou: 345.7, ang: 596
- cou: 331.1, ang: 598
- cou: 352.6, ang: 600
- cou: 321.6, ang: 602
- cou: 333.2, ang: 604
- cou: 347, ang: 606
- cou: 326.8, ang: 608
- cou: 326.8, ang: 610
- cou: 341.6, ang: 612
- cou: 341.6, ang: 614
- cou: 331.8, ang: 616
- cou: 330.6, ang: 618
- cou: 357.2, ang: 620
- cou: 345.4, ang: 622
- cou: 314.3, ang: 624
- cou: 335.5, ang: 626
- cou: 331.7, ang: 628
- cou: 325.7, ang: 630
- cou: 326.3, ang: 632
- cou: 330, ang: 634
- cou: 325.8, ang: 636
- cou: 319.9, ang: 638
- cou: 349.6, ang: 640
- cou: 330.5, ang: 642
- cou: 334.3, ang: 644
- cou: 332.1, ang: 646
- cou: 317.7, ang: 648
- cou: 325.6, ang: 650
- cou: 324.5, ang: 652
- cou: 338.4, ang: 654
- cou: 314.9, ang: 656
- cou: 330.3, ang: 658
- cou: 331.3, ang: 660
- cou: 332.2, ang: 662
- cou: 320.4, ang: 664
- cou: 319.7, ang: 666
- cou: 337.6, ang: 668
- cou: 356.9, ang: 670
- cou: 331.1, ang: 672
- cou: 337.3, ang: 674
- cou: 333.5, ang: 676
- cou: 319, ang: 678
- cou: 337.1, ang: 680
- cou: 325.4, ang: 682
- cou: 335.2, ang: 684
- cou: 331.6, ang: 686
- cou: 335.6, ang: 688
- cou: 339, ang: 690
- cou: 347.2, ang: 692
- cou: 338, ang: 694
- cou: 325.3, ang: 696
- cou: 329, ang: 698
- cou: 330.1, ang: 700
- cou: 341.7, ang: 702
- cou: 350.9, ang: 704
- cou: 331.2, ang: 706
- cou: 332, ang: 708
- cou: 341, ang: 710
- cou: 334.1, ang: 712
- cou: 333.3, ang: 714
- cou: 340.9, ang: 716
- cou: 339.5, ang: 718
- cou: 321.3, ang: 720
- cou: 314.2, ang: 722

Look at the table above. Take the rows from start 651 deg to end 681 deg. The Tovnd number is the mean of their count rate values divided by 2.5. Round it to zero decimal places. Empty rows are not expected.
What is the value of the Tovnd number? 132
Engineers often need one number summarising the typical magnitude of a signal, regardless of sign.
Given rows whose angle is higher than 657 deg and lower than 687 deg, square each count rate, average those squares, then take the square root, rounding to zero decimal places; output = 332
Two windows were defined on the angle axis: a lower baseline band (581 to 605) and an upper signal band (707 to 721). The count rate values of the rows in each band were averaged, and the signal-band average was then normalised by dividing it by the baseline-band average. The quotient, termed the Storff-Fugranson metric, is 0.99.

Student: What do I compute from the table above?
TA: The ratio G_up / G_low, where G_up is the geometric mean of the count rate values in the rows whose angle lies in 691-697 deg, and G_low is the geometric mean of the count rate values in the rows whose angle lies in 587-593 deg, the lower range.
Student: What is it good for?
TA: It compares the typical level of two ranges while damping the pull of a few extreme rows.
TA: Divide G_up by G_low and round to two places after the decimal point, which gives 1.00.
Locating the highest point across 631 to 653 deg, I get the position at 640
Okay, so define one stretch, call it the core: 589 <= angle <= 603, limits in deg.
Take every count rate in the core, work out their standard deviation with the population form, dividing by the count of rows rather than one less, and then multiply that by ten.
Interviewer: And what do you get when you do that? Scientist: 95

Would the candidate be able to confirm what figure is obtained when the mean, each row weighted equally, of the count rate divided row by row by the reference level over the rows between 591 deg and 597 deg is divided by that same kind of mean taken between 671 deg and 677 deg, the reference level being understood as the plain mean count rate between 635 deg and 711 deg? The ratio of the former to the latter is 1.02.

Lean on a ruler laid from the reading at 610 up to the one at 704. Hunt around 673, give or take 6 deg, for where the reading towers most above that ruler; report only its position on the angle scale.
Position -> 670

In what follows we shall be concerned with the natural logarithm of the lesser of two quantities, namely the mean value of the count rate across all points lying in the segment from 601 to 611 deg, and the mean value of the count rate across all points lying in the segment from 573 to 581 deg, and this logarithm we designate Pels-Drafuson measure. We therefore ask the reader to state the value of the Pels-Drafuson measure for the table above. 5.80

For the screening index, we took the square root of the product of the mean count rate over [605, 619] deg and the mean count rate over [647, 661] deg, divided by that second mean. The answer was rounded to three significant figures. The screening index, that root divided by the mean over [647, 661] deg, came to 1.01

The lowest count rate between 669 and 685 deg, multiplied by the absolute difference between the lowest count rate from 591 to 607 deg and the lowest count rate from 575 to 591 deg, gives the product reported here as 383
